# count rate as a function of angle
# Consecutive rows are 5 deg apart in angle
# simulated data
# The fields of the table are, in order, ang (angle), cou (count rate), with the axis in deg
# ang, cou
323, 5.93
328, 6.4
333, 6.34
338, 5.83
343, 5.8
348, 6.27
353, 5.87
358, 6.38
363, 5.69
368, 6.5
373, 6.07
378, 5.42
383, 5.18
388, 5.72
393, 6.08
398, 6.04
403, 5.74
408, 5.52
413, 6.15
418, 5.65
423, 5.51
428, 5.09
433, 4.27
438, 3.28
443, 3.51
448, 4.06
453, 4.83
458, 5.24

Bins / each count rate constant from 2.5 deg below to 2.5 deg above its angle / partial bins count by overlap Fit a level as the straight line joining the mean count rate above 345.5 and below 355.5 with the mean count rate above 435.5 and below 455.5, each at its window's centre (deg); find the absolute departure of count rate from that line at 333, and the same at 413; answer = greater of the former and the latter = 1.5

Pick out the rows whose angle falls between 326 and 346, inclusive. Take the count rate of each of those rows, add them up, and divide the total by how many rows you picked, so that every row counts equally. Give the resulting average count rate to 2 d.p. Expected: 6.09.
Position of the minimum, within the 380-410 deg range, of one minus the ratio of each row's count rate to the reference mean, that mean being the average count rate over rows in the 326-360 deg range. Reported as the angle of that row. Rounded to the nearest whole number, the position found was 393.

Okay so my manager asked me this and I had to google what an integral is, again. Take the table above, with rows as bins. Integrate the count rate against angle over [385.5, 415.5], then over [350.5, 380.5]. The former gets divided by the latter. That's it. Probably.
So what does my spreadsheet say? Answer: 0.98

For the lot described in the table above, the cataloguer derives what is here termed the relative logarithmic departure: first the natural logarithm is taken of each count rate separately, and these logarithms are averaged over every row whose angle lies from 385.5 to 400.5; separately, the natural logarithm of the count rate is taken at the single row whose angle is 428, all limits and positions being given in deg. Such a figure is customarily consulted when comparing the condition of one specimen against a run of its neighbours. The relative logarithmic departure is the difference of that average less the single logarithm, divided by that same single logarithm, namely 0.1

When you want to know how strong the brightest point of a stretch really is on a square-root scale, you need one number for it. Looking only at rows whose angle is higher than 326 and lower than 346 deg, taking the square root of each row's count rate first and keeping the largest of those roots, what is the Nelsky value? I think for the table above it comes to 2.53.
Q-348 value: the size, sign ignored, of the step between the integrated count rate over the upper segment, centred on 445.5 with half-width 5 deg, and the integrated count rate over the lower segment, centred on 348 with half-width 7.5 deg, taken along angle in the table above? 52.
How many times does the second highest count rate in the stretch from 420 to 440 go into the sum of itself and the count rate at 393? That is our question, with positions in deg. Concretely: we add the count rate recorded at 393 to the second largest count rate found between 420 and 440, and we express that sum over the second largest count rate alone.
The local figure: 2.19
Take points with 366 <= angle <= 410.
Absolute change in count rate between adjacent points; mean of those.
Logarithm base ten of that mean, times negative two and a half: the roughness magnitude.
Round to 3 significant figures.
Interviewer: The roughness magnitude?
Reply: 1.15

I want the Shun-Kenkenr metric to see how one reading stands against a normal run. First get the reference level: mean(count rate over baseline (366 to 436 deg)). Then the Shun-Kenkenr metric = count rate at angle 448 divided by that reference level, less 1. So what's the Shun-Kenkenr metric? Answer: -0.28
